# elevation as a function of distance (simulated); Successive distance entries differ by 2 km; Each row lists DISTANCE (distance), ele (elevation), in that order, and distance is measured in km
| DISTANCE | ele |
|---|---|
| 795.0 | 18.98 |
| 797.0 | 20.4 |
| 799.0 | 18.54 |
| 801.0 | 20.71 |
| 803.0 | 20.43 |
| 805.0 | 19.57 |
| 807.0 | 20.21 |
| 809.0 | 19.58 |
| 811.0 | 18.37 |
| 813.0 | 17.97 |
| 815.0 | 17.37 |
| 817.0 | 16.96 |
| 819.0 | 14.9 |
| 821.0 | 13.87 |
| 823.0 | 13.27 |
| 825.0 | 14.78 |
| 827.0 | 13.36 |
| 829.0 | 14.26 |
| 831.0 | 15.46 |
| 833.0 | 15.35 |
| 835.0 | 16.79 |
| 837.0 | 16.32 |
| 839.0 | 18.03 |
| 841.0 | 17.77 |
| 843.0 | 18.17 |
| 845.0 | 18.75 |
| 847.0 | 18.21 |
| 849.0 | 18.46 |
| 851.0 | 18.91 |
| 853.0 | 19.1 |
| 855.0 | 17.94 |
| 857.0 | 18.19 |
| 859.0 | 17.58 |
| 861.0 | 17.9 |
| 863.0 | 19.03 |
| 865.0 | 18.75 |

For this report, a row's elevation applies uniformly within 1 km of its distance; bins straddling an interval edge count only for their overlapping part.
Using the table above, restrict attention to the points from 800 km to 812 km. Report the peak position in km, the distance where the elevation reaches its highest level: 801.0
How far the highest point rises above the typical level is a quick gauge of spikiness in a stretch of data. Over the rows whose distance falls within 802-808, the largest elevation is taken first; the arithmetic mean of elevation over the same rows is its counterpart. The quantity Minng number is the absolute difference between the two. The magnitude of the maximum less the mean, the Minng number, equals 0.36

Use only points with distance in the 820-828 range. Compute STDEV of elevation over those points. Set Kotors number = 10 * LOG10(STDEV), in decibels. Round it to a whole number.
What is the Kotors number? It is -2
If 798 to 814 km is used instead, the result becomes 0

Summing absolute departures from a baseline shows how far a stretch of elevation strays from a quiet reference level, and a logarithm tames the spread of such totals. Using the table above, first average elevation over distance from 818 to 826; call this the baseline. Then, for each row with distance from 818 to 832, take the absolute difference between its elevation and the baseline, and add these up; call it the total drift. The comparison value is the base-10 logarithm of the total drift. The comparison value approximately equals 0.67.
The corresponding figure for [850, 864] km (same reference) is 1.47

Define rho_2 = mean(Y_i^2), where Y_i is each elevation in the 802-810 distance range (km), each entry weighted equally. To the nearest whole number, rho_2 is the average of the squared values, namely 398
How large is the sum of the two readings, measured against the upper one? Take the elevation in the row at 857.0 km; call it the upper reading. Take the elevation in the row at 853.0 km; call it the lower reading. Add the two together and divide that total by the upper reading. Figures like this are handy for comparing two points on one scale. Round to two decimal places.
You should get 2.05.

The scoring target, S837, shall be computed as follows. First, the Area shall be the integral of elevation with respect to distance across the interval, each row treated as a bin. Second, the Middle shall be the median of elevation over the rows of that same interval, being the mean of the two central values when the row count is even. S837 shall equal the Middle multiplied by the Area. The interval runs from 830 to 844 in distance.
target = 3959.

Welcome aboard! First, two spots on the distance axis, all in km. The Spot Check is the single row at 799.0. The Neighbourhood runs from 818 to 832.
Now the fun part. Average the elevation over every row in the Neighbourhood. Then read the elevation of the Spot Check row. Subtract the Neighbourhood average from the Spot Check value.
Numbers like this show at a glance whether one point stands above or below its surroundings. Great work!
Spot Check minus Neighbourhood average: 4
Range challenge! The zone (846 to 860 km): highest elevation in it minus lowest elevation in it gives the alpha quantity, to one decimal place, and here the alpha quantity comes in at 1.5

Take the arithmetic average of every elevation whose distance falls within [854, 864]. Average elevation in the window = 18.1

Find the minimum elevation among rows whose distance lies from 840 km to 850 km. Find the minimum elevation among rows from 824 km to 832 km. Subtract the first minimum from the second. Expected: -4.4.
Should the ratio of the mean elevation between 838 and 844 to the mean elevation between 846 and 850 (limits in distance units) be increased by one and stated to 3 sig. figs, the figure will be 1.98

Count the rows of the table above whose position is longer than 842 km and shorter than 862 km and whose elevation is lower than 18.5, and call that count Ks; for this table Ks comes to 7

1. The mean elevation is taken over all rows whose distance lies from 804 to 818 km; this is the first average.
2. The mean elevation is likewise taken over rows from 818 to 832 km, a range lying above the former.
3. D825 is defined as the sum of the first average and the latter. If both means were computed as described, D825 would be 32.8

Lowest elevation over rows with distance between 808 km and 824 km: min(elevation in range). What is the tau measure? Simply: 13.27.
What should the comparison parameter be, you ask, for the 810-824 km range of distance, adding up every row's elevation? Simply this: 113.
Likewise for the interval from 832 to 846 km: 121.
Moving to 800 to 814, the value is 137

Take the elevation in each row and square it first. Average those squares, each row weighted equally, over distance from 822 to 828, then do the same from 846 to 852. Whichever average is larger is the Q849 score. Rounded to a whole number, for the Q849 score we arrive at 343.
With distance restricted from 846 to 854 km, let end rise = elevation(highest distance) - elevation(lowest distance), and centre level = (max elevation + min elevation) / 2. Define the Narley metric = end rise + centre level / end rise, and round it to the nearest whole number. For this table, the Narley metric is 22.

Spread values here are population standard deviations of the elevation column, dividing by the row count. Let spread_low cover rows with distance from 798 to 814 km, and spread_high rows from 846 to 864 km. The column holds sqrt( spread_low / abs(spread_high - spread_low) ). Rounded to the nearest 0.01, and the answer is 1.47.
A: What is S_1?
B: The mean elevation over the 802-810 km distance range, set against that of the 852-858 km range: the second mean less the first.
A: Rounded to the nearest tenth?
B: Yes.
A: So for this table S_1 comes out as -1.5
